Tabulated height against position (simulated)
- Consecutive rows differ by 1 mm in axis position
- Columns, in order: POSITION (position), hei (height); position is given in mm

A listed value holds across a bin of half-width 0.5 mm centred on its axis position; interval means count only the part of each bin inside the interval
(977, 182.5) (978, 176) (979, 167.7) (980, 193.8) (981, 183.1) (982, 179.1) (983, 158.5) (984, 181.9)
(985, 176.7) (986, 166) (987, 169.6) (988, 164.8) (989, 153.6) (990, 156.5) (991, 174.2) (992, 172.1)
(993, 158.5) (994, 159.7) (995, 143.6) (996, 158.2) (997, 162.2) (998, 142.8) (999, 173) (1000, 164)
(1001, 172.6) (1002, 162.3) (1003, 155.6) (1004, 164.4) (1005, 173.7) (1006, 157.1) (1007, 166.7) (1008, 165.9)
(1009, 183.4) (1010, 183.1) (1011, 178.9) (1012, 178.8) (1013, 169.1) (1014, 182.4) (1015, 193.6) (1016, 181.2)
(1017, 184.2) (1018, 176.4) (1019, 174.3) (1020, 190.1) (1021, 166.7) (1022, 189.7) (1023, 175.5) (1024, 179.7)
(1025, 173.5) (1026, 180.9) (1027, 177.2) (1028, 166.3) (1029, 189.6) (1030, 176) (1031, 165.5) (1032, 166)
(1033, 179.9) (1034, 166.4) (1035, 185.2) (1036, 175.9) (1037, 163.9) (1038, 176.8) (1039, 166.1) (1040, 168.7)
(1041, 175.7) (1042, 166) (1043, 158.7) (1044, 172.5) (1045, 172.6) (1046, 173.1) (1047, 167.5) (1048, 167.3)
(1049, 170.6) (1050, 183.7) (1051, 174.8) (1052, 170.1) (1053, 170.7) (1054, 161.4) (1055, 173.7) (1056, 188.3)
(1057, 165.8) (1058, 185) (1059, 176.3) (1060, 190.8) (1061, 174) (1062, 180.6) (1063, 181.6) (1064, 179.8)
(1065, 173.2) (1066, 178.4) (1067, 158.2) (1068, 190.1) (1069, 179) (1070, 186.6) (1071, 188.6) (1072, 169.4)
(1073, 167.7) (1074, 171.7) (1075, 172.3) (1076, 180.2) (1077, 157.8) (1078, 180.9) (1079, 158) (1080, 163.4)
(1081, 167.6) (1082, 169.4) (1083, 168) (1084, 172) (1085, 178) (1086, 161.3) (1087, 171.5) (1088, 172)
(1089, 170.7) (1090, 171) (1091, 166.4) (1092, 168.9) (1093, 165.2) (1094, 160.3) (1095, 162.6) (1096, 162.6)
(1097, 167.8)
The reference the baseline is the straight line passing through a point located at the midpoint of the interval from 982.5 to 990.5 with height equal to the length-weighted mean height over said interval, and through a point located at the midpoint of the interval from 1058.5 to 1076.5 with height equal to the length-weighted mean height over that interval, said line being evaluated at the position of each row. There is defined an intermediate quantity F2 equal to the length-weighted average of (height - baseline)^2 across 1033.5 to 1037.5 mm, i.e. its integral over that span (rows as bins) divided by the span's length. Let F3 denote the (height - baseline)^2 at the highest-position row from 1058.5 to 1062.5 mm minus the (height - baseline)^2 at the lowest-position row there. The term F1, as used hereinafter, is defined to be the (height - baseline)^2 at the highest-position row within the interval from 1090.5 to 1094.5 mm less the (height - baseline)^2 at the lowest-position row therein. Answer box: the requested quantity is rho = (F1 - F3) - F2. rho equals 150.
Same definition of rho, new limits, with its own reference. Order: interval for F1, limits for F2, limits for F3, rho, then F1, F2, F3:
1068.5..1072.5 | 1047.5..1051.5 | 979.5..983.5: 822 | 79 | 37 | -781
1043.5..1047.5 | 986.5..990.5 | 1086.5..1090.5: -38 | 49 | 69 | 18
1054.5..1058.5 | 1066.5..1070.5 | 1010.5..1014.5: -147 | 71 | 151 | 67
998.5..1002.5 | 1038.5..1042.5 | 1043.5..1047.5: -79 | 7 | 37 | 49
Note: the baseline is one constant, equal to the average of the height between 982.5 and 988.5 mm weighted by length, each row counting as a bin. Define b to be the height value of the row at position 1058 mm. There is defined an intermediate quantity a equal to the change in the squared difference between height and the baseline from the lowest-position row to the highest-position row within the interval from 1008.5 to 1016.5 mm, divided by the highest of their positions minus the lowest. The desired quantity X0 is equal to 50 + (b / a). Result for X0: 27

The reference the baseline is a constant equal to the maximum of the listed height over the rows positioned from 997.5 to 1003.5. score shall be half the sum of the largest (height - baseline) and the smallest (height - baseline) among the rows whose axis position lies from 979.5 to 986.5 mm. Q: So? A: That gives 3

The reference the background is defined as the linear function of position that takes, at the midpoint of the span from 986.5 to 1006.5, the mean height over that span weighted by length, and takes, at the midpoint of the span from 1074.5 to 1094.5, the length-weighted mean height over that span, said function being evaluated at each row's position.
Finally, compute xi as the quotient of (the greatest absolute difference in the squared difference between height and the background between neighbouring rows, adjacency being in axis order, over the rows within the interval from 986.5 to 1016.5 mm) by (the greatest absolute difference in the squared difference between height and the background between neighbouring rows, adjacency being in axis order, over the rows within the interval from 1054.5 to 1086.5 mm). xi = 1.1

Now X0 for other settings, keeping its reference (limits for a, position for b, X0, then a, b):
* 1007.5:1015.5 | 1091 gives 52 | 80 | 166.4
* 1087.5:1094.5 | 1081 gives 63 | 13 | 167.6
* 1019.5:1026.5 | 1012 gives 46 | -49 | 178.8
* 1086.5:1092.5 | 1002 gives -203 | -1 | 162.3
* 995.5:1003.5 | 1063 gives 69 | 9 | 181.6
